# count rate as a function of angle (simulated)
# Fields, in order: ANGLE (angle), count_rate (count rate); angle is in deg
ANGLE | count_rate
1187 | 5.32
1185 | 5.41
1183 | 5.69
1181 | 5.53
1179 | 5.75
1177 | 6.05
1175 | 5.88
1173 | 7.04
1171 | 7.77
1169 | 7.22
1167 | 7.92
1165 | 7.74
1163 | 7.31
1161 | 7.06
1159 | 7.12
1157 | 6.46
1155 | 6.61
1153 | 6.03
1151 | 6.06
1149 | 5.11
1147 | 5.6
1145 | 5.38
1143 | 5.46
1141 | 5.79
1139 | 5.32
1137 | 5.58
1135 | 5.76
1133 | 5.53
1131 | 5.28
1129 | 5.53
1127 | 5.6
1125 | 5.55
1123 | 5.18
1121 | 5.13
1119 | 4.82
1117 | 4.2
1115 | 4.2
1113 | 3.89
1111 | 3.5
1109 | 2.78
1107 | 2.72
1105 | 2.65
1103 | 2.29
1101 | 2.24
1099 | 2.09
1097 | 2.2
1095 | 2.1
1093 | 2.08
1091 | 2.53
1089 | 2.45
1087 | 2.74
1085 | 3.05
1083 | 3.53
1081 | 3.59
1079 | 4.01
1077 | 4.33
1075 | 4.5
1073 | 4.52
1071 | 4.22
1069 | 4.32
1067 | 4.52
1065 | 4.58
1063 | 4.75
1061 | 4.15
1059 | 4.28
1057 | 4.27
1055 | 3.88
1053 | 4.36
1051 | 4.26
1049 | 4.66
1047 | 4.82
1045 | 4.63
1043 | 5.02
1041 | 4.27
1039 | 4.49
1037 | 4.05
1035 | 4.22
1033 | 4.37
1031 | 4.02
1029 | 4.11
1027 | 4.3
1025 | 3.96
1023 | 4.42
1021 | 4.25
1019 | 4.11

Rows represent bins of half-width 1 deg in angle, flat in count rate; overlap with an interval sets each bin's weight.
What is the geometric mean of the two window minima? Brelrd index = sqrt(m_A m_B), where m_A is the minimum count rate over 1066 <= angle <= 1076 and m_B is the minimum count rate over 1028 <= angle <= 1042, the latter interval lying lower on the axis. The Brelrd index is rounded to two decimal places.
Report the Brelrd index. 4.12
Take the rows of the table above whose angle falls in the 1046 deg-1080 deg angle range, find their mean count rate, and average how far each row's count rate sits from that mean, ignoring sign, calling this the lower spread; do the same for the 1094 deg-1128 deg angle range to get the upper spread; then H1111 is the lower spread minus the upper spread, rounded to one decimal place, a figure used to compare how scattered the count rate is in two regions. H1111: -1.0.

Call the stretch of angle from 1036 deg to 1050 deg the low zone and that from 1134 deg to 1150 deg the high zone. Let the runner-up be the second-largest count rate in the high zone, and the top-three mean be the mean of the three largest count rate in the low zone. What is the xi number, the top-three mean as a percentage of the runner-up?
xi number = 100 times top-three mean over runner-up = 84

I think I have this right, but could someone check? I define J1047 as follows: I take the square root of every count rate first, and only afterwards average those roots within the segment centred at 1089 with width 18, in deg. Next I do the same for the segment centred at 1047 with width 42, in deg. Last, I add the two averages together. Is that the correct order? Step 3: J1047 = 3.7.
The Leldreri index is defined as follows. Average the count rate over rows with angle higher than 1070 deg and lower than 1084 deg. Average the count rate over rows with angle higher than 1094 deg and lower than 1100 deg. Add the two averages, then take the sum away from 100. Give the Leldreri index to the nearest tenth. 93.8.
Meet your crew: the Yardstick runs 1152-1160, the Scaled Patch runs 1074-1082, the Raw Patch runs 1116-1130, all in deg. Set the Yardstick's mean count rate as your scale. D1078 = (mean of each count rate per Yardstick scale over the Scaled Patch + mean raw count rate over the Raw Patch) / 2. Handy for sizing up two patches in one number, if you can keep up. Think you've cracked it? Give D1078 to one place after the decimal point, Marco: 2.9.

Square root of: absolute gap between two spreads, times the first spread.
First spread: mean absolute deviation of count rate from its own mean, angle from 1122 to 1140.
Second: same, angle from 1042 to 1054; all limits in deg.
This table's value 0.10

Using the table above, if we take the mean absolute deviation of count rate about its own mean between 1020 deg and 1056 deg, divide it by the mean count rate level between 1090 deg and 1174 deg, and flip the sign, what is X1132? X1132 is -0.05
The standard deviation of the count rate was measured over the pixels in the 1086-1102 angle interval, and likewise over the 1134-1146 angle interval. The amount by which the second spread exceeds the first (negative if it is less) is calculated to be -0.05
